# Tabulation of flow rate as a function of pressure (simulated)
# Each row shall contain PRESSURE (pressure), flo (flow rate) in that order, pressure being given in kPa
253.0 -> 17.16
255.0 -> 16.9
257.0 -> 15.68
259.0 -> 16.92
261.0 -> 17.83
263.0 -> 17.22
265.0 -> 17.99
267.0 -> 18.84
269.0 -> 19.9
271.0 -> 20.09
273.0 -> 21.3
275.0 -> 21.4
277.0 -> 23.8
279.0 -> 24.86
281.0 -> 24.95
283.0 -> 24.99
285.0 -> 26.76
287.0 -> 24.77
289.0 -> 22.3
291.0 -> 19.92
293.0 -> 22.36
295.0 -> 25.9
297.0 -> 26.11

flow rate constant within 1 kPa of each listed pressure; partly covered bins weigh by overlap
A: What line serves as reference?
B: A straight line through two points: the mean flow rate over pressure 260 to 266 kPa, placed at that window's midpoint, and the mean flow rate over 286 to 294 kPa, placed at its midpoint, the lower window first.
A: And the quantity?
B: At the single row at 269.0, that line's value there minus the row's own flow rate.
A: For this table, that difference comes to -1.2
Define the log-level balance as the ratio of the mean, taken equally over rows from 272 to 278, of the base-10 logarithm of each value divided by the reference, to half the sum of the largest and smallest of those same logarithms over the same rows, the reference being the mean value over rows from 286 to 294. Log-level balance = -1.14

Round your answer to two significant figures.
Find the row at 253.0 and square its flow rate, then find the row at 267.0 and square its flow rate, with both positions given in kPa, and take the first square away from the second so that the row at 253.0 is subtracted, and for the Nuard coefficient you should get 60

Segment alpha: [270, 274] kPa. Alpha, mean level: 21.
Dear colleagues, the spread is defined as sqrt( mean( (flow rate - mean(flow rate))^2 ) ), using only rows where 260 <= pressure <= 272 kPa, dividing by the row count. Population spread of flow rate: 1.07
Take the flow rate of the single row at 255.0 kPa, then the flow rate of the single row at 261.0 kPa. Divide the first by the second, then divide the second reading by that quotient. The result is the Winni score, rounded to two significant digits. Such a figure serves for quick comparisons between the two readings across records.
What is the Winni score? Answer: 19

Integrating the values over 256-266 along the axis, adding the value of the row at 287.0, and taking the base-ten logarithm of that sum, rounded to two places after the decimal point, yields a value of 2.29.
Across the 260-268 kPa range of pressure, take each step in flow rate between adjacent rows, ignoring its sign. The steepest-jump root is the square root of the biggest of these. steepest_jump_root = 0.9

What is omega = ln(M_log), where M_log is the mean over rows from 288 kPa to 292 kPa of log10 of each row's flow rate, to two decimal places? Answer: 0.28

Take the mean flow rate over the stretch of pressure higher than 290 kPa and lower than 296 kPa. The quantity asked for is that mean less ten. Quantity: 12.7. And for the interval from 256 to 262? 6.8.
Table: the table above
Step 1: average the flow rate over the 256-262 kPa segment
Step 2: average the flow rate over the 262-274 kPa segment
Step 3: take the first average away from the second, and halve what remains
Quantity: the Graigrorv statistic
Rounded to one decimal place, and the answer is 1.2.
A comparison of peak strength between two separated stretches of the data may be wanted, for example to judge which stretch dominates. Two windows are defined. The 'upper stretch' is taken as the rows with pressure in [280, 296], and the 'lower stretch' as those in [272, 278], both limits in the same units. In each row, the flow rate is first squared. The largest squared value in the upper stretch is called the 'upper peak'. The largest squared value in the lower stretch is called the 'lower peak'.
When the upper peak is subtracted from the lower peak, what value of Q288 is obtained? -150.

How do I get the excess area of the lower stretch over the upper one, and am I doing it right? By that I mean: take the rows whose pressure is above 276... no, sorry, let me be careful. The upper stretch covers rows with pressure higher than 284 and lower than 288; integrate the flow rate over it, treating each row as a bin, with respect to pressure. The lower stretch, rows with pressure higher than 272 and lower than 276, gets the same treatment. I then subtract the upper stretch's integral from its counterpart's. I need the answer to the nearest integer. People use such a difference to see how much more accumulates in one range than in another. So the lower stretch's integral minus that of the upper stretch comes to -18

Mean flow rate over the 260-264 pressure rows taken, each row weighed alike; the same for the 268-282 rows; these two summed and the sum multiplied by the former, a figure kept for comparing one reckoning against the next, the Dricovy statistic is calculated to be 698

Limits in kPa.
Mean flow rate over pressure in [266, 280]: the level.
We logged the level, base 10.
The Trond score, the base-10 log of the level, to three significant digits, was 1.33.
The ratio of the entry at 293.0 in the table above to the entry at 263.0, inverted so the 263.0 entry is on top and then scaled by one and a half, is 1.16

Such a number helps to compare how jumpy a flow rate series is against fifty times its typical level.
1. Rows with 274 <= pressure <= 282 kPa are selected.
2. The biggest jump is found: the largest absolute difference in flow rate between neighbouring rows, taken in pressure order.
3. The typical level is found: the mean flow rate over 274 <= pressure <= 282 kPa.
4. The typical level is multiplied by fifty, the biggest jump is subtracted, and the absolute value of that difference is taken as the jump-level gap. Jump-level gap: 1185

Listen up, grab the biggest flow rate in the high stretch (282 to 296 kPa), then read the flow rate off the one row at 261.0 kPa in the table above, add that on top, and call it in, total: 44.6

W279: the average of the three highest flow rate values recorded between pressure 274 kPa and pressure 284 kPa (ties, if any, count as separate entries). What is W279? 25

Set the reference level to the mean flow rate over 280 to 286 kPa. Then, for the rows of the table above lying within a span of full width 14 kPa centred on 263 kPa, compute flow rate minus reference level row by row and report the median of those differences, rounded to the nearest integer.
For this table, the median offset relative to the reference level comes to -8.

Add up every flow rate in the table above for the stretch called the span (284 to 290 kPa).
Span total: 74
